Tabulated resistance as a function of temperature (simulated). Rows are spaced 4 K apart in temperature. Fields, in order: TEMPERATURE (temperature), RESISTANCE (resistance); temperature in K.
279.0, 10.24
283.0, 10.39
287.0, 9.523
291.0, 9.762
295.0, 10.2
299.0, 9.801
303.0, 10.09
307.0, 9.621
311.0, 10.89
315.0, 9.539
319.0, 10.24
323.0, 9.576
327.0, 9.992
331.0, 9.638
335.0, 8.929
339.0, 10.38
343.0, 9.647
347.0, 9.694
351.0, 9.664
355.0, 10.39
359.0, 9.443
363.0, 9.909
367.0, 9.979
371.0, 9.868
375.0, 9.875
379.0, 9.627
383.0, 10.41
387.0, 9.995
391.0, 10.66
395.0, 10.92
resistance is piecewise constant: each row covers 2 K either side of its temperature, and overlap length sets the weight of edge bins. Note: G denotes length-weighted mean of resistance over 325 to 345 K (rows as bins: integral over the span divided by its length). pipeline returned 9.7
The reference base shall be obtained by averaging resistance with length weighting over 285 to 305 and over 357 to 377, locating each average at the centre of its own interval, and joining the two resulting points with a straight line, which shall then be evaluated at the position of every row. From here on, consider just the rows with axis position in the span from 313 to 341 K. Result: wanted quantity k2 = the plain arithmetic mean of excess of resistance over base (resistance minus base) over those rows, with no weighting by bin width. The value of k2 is -0.09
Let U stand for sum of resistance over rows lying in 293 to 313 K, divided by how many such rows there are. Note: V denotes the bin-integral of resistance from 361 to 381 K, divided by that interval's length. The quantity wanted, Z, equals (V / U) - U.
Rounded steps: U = 10.1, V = 9.9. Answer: -9.15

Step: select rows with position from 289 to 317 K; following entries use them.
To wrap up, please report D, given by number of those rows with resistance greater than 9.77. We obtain 4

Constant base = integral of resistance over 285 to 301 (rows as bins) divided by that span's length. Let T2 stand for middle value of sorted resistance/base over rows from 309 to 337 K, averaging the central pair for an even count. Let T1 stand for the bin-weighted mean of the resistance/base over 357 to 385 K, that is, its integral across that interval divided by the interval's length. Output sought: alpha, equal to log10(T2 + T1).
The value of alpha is 0.298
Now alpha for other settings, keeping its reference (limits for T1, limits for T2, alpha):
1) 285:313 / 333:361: 0.301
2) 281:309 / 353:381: 0.304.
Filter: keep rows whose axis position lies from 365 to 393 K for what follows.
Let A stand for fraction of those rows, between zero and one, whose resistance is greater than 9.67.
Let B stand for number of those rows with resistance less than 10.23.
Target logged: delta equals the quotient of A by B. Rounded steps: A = 0.86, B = 5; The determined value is 0.171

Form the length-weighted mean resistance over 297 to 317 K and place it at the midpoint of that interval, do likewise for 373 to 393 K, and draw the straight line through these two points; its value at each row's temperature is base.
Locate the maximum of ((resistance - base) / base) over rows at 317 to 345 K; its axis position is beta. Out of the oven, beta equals 339.0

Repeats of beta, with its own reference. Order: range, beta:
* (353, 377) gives 355.0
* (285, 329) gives 311.0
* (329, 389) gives 339.0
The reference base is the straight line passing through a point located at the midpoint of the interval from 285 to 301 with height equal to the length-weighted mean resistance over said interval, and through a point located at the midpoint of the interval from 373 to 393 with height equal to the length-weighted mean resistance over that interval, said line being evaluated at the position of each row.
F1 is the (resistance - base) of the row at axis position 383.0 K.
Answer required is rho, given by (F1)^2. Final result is 0.09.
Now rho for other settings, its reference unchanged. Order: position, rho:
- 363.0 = 0.02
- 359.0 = 0.35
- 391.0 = 0.27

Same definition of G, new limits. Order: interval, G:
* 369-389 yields 10.0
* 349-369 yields 9.9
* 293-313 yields 10.1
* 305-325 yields 10.0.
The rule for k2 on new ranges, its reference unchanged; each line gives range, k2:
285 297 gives -0.05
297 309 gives -0.03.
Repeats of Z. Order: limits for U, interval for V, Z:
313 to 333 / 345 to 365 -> -8.79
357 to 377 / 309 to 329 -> -8.79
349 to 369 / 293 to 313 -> -8.85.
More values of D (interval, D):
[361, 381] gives 4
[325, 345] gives 2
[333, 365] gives 3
